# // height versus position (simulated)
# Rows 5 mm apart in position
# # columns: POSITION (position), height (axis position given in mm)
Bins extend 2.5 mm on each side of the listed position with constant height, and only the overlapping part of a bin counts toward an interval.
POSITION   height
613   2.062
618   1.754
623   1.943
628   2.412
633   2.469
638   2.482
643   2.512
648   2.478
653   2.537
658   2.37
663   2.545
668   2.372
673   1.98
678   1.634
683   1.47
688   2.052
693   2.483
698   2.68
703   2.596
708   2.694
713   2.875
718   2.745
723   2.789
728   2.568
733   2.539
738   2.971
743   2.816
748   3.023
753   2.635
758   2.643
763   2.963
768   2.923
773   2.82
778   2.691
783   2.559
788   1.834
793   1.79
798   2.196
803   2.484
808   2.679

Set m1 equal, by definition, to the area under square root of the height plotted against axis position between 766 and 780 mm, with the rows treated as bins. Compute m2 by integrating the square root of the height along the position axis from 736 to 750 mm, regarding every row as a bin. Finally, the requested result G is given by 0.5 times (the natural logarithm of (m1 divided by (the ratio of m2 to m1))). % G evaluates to 1.57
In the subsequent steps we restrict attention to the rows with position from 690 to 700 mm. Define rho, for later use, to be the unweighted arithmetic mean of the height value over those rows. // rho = 2.58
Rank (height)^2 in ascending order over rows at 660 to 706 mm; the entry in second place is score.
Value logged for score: 2.7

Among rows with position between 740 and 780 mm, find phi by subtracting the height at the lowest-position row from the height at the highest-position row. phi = -0.1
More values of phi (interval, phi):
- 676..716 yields 1.2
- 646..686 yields -1.0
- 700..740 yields 0.4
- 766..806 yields -0.4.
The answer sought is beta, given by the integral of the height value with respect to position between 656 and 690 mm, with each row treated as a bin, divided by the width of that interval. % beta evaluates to 2.1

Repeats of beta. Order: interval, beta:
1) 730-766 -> 2.8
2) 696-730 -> 2.7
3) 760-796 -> 2.5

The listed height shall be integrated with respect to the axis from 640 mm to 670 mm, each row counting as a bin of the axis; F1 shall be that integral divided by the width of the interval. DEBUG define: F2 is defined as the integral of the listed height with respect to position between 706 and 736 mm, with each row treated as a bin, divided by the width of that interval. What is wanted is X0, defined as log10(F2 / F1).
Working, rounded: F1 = 2.47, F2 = 2.71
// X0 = 0.040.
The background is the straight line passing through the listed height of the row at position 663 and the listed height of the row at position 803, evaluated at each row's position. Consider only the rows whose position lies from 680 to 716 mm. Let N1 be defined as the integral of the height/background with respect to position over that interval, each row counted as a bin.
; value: 34.2 mm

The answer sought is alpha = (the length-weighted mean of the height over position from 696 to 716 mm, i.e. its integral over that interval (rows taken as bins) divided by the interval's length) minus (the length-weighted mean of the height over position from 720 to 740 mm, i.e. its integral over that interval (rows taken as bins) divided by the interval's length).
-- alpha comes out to 0.00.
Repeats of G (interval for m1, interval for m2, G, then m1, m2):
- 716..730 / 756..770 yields 1.56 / 23.0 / 23.6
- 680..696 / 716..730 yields 1.55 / 22.6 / 23.0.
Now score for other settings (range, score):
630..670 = 5.6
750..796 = 3.4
